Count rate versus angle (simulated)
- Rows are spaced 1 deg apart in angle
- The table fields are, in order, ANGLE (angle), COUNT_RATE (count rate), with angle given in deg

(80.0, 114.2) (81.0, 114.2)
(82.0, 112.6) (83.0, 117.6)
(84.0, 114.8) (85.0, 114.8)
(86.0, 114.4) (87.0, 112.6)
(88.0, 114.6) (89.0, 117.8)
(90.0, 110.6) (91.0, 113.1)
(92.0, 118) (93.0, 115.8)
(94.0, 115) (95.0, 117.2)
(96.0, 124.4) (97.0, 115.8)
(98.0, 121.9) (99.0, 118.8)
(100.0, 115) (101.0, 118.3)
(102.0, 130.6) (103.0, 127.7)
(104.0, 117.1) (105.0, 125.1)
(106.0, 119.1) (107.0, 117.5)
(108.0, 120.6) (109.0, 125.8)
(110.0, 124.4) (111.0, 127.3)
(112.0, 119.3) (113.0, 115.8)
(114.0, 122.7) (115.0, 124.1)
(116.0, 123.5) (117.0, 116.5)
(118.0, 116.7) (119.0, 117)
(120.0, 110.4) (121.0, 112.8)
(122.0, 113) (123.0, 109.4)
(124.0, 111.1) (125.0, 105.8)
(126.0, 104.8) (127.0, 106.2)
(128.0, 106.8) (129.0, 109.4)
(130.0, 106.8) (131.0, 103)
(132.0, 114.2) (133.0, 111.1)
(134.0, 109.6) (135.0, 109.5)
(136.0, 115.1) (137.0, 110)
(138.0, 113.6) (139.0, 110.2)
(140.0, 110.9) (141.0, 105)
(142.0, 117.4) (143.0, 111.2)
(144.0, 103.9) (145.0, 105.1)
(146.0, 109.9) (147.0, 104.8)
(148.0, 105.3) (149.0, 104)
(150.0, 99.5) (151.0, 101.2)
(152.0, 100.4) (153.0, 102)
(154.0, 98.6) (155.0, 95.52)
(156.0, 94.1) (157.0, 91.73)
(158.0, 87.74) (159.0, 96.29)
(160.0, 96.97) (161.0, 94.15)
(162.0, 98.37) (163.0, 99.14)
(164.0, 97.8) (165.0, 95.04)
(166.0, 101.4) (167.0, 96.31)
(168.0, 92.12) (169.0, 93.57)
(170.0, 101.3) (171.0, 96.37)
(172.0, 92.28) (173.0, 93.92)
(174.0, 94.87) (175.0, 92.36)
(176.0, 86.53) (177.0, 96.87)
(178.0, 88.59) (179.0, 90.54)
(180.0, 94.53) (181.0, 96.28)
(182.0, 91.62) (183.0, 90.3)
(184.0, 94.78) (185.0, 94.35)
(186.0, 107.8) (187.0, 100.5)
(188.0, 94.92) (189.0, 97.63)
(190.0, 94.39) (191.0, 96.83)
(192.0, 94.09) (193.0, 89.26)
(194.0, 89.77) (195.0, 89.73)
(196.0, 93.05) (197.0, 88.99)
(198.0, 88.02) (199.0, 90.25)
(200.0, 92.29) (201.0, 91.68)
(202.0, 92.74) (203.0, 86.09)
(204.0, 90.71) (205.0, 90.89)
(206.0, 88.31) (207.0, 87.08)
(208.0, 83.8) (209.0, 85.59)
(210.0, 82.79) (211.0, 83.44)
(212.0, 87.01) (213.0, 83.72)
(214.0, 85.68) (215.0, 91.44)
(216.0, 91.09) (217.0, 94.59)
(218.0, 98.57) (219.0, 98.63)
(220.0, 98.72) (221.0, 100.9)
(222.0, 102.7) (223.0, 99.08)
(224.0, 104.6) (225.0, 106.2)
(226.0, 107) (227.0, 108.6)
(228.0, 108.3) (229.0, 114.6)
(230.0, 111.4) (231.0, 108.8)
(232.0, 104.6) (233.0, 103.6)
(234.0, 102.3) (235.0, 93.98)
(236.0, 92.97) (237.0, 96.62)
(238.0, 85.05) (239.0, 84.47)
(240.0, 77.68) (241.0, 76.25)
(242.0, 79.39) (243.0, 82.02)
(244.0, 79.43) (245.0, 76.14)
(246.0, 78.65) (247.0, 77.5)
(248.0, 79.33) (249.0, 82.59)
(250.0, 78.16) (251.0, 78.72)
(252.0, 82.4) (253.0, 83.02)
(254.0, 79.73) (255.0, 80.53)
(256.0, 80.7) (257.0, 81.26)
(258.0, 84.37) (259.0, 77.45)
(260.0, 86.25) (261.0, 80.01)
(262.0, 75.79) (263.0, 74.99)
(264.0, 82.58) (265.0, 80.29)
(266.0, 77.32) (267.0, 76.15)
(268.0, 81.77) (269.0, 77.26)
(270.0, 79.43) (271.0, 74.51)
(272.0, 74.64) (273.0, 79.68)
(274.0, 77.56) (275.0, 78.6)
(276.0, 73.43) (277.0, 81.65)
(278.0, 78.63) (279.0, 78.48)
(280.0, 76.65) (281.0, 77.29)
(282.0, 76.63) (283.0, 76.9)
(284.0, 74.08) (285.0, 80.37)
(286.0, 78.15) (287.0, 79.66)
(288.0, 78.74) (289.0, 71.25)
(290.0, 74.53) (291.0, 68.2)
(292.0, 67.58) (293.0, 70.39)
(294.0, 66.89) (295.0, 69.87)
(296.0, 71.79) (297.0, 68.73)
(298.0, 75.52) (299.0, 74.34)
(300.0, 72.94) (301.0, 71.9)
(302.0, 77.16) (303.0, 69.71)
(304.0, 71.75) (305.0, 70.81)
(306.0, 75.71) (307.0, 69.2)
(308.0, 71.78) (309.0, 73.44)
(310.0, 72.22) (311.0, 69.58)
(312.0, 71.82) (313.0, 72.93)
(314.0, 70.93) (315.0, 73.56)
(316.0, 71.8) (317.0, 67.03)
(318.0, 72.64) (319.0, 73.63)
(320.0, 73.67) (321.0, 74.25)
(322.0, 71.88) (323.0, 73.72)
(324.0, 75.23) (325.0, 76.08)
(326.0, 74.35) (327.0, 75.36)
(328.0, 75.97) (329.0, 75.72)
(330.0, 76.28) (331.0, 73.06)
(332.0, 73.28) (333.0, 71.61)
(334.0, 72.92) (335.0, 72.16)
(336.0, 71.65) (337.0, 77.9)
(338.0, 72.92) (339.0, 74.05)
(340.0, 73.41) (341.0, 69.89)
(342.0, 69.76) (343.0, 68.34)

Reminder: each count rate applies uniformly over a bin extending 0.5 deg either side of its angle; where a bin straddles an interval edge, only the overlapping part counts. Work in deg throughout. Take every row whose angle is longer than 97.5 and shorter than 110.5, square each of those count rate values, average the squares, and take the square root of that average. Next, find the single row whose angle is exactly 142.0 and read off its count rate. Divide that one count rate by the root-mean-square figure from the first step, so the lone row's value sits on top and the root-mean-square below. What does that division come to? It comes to 0.96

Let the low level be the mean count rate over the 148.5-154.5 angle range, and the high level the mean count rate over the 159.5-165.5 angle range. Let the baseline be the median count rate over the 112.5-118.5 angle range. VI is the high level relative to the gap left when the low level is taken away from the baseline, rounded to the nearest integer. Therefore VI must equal 5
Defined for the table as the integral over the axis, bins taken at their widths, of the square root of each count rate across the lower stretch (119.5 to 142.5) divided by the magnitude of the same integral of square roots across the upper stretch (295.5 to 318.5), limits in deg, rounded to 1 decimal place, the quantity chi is 1.2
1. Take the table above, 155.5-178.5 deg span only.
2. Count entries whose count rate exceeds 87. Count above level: 22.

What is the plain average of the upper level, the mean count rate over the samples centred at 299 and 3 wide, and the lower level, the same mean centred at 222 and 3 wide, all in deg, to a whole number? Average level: 88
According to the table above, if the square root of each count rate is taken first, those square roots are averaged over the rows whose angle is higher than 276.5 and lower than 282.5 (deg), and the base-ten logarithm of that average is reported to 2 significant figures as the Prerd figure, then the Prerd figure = 0.95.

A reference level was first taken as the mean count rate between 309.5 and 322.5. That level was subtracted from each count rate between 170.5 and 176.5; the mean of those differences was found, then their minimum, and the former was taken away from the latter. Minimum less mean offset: -6.2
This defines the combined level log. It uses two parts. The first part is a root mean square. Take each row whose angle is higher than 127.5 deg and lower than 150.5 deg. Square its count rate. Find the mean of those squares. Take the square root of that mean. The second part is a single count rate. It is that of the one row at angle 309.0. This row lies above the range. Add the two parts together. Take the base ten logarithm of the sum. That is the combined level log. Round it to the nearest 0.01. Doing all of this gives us 2.26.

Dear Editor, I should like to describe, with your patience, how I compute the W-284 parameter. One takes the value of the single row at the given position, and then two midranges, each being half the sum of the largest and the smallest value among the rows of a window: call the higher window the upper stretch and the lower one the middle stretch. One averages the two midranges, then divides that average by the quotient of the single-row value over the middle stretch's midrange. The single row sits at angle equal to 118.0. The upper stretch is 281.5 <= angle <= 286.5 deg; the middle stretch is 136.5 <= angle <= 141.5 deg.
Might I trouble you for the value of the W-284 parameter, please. 87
